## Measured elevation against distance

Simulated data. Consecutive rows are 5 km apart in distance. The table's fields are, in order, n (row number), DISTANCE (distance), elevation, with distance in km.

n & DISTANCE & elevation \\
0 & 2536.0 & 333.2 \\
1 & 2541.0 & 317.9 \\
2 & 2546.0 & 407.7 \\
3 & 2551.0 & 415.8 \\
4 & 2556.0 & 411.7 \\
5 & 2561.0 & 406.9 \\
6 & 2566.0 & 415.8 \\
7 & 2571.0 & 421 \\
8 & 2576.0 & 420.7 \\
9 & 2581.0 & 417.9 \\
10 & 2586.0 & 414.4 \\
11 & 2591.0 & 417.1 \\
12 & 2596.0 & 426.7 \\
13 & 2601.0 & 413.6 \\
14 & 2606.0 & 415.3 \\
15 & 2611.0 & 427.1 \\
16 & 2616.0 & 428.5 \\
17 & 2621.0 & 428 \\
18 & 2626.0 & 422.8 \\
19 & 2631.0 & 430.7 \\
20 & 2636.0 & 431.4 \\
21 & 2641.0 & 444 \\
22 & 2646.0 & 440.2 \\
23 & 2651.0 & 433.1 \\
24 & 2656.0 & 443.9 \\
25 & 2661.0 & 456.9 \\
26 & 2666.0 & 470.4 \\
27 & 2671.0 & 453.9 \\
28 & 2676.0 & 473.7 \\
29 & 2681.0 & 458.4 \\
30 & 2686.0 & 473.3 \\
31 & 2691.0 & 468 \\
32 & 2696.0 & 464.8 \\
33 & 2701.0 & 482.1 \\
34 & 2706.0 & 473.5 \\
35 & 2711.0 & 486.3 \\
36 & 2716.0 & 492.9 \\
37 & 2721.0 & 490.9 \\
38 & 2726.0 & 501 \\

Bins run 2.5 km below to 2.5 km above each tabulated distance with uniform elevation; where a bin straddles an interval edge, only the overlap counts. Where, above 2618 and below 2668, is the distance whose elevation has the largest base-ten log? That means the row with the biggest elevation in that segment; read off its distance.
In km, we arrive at 2666.0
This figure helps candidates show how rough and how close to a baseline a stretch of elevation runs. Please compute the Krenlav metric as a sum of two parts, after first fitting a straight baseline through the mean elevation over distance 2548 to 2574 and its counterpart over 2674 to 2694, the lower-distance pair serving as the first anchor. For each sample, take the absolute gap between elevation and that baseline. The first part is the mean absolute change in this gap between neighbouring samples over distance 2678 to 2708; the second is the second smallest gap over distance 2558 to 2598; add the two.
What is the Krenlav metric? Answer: 3.6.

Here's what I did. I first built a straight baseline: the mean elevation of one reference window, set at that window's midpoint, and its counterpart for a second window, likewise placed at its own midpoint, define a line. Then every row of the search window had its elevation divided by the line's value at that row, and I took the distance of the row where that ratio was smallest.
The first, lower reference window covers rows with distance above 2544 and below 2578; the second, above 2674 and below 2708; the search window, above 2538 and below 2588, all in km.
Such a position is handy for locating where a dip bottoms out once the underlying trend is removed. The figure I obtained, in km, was 2541.0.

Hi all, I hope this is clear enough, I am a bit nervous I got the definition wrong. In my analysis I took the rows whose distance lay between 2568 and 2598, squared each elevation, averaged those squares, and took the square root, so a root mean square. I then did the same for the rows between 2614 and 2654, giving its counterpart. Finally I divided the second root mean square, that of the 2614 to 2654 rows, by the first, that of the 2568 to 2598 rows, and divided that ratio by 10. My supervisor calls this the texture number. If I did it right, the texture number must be 0.103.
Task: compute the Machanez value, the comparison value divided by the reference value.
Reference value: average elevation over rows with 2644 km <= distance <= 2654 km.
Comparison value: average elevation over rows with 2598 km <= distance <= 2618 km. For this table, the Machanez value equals 0.96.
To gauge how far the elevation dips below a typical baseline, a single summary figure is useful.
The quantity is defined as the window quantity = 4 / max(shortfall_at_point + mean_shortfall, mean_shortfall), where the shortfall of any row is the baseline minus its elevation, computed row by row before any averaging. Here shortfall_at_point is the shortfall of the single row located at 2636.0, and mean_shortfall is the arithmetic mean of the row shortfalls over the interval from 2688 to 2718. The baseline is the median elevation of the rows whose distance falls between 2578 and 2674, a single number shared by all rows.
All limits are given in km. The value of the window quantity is -0.1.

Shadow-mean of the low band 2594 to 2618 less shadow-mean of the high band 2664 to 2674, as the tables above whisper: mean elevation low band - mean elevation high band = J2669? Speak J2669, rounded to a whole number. -40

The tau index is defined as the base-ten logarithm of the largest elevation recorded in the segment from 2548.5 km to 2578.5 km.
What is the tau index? 2.62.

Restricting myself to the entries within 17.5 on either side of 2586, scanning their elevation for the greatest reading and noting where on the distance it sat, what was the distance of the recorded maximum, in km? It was 2596.0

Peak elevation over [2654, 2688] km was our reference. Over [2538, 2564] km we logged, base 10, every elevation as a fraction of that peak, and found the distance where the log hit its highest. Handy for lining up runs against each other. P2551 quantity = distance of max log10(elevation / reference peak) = 2551.0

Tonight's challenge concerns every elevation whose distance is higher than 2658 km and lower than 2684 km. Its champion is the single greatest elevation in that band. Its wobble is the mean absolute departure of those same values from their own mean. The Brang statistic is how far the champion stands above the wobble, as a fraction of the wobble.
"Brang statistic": 62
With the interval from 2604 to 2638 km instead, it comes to 104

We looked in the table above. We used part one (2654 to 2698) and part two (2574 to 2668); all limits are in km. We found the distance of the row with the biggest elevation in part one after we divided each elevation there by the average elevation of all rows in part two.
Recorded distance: 2676.0 km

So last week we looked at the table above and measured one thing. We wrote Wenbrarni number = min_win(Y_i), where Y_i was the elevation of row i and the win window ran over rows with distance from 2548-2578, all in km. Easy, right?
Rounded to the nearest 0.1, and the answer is 406.9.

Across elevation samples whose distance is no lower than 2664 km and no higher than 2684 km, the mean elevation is 464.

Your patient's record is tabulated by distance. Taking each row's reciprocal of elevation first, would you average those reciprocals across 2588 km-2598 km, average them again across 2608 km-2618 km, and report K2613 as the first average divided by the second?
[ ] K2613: 1.01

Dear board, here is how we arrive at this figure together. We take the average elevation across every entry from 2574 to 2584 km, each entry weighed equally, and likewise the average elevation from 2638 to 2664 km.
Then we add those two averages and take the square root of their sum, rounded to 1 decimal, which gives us 29.4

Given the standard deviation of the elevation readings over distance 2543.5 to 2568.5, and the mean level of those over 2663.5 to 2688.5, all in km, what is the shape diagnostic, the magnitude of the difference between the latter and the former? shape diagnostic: 462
